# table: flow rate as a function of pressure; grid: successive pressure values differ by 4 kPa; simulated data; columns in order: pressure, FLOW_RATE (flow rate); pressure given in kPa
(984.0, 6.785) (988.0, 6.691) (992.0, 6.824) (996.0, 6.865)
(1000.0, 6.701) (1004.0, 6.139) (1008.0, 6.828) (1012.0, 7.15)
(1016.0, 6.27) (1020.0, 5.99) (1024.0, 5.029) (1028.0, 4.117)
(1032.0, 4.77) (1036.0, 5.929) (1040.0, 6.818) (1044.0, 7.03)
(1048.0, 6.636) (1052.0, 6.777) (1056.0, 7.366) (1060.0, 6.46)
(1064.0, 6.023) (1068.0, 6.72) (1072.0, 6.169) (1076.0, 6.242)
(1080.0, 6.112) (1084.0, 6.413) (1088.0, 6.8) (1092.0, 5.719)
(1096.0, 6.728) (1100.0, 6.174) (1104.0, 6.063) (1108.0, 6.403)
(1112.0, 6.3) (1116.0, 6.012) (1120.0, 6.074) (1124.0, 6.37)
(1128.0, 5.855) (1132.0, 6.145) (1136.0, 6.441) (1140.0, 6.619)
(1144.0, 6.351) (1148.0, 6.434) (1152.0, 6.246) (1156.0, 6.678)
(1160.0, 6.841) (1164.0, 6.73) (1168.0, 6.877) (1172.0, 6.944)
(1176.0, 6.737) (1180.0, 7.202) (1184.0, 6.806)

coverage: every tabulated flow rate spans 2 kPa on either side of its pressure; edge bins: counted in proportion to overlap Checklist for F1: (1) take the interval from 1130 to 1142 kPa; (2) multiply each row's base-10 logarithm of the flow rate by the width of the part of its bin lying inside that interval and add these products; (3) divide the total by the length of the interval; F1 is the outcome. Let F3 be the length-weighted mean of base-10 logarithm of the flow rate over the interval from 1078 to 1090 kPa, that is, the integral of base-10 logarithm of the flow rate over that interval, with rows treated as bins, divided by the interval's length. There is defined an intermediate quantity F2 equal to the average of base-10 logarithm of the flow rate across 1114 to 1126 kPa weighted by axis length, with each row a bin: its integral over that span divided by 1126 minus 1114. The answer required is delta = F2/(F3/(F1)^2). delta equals 0.63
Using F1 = 0.806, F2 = 0.789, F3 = 0.81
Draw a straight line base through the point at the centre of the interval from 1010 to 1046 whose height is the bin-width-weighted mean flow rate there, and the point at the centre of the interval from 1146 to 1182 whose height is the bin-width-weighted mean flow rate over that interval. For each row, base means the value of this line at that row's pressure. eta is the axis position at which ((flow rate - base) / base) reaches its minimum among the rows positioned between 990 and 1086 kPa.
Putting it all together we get 1028.0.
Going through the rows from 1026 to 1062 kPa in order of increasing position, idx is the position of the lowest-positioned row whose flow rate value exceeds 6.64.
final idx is 1040.0 kPa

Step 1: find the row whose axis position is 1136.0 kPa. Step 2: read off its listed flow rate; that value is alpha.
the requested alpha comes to 6.441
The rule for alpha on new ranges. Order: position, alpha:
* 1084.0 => 6.413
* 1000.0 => 6.701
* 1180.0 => 7.202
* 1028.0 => 4.117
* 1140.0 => 6.619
